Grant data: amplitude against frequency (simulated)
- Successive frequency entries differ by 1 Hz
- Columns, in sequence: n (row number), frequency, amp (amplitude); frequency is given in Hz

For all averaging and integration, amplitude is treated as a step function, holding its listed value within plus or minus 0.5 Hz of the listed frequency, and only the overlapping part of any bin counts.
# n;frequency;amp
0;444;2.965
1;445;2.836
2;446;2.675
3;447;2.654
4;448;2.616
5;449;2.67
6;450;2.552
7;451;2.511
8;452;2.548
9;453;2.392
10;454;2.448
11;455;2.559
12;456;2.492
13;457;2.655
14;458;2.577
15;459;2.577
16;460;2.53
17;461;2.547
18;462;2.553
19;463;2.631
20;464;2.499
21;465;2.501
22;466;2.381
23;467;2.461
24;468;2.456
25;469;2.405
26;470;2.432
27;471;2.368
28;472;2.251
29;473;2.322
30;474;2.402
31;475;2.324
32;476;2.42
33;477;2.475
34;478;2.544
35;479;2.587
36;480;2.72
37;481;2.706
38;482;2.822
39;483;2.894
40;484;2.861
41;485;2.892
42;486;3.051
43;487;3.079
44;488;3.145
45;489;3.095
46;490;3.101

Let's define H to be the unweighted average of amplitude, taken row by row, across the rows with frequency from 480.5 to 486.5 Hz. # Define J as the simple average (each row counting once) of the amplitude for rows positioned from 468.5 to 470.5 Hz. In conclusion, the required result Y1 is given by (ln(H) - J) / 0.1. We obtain -13.6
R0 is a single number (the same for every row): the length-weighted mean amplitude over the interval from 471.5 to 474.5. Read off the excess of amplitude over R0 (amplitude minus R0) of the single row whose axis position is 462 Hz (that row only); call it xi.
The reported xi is 0.23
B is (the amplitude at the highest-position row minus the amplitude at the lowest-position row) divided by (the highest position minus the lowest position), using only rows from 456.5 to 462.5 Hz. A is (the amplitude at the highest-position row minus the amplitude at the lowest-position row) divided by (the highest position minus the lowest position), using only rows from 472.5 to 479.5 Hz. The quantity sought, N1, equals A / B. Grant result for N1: -2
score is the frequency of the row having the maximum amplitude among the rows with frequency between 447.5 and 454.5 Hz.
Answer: 449 Hz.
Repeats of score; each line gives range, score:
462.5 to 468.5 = 463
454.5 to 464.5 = 457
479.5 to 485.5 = 483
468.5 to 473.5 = 470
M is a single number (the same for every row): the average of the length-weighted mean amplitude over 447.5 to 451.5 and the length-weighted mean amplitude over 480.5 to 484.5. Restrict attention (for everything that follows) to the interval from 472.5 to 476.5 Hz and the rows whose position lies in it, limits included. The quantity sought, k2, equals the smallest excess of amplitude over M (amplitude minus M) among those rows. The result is -0.38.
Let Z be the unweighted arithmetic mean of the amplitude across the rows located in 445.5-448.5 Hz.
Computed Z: 2.65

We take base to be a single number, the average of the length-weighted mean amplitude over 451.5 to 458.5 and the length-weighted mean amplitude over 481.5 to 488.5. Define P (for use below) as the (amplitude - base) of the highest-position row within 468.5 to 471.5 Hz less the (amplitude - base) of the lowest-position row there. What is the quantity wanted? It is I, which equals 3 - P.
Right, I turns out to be 3.04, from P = -0.037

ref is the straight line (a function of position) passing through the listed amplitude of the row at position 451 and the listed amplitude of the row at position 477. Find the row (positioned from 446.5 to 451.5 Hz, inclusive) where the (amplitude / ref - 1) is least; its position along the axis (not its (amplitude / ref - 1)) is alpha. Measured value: 451 Hz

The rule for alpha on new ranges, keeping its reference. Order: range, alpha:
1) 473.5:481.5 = 475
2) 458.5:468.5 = 466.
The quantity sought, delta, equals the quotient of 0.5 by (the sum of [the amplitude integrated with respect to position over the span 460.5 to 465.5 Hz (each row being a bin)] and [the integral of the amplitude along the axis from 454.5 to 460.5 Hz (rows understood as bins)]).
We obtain 0.018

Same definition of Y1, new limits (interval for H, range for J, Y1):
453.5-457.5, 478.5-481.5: -17.4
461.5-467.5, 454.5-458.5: -16.5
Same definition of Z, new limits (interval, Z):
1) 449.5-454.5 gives 2.49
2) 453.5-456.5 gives 2.50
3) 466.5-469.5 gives 2.44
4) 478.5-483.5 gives 2.75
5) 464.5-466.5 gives 2.44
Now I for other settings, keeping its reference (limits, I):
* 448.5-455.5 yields 3.11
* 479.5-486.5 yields 2.67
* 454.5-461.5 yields 3.01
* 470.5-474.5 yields 2.97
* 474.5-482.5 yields 2.50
